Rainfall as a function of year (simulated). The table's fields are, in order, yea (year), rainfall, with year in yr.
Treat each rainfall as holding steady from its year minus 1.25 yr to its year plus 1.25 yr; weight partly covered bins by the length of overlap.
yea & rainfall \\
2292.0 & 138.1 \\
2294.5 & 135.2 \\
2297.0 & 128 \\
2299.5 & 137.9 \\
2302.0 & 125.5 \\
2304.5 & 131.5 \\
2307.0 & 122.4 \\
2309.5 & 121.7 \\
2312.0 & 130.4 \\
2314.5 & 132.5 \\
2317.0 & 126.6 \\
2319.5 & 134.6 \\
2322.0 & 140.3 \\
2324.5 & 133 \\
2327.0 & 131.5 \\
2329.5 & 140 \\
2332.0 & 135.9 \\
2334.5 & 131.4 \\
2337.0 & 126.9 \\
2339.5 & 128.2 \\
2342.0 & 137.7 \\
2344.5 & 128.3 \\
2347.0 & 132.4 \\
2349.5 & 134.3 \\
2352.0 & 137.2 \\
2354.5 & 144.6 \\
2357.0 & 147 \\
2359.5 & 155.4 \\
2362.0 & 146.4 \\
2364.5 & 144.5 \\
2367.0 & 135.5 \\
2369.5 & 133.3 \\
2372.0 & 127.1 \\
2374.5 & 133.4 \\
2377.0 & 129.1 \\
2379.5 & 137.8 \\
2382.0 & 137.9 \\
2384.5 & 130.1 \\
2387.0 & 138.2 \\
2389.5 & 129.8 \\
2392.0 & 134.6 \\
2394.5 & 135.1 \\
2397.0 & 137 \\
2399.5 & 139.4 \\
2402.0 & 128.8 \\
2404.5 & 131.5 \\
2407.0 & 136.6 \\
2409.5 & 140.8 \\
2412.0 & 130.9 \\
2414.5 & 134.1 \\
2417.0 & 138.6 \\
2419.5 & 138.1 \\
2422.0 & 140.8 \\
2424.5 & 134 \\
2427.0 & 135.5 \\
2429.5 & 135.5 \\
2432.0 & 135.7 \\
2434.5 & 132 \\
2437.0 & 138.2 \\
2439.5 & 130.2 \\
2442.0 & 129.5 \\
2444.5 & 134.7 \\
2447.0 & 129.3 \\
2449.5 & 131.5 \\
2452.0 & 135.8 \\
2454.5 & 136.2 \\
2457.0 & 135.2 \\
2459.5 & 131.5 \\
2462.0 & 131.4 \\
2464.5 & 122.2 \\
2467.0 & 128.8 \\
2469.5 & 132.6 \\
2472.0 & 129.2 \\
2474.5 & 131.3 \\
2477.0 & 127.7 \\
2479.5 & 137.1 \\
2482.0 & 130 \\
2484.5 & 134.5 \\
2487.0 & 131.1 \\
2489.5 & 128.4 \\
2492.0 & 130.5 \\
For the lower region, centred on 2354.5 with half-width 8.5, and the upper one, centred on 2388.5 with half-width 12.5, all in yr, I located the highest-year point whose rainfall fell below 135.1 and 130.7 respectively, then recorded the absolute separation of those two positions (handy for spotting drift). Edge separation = 40.0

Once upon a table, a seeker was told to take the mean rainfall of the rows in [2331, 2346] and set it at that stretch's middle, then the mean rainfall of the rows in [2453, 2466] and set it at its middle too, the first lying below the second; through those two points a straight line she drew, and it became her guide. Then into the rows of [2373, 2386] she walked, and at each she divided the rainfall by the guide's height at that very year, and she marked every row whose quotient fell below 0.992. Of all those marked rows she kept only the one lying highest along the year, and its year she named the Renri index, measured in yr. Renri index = 2384.5 yr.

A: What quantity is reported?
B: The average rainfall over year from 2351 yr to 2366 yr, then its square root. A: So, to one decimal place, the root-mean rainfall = 12.1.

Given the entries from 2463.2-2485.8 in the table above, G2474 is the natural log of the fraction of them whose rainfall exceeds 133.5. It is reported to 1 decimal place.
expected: -1.5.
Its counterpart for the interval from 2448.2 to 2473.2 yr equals -1.2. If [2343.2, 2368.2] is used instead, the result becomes -0.2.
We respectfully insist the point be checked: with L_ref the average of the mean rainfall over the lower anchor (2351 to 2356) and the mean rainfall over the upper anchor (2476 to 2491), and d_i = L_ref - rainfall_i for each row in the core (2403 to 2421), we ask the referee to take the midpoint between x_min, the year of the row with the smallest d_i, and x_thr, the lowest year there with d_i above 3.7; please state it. 2407.0 yr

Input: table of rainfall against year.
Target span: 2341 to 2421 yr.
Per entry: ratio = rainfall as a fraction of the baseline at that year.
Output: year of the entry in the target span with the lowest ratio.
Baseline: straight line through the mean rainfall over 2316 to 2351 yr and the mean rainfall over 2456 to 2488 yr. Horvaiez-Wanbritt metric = 2372.0 yr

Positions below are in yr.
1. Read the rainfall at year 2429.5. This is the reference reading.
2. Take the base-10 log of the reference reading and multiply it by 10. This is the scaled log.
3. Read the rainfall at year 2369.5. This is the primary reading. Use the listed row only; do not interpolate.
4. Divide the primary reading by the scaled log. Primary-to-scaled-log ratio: 6.25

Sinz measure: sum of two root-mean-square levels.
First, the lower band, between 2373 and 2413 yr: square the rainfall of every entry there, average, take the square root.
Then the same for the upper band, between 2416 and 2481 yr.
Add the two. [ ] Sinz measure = 268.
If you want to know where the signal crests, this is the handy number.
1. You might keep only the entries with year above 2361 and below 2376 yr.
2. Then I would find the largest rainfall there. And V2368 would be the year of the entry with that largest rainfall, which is 2362.0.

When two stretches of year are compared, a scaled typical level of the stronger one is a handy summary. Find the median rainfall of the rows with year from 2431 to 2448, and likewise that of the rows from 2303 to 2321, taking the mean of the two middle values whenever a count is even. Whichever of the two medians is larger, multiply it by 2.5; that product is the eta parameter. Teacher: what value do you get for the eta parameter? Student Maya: 330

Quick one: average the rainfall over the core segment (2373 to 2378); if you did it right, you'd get 131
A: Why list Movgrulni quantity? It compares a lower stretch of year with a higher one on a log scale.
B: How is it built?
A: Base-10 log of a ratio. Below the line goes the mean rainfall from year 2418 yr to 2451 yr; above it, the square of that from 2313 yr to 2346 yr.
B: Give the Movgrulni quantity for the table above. 2.12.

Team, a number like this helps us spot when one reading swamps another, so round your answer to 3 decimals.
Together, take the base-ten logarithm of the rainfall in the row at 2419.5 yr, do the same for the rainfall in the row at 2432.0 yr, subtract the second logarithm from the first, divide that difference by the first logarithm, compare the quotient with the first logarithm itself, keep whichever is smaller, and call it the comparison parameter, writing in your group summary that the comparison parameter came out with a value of 0.004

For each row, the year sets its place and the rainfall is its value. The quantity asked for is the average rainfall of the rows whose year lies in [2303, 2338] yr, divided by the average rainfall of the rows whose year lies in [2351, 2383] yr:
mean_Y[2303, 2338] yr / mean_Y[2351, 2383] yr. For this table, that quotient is 0.94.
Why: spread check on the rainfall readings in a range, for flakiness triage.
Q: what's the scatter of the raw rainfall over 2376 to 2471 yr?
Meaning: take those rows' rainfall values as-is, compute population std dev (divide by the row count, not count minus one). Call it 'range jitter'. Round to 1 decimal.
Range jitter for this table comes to 4.0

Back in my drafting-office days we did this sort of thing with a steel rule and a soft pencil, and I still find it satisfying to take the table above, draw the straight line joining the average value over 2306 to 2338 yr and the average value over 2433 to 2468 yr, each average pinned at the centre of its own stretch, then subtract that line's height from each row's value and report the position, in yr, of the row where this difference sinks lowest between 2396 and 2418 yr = 2402.0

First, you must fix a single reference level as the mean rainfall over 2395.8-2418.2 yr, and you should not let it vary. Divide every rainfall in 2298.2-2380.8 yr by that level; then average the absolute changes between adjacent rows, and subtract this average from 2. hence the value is 1.96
